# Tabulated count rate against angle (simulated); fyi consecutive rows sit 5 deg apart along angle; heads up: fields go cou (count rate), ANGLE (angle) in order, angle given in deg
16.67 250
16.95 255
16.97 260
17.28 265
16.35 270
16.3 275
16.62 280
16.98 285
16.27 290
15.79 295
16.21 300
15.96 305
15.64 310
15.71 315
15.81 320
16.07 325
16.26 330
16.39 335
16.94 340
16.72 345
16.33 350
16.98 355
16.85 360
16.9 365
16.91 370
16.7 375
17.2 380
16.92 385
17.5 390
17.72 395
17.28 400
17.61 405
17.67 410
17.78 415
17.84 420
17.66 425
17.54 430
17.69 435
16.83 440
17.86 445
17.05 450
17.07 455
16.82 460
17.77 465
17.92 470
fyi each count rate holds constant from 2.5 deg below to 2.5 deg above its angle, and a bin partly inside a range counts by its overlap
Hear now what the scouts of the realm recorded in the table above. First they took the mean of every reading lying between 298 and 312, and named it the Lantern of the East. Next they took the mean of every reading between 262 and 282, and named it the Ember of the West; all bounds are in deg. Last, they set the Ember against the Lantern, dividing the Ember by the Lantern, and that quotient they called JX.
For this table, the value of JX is 1.044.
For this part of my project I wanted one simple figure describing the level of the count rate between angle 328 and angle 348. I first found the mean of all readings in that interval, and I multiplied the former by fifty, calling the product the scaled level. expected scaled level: 829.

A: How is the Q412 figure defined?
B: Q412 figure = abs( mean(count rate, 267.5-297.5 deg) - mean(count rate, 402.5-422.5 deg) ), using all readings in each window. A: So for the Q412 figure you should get 1.3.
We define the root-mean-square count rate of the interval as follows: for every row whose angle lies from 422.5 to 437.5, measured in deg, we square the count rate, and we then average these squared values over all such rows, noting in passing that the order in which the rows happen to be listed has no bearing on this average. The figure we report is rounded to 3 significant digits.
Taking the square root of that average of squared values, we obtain 17.6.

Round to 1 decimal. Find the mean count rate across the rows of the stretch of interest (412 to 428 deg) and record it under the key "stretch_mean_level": 17.8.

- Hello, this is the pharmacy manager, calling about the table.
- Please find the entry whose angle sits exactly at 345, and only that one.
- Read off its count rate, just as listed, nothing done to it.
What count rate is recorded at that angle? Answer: 16.72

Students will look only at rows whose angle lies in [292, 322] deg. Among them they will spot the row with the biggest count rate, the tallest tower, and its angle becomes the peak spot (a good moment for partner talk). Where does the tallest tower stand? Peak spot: 300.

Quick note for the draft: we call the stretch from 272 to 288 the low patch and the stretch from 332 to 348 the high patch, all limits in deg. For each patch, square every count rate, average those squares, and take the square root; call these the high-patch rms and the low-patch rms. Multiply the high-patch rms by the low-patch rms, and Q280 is 278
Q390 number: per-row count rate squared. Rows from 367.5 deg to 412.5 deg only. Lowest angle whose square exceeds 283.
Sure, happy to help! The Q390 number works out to 370 deg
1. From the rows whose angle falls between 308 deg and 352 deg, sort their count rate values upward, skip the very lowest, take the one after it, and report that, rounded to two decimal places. 15.71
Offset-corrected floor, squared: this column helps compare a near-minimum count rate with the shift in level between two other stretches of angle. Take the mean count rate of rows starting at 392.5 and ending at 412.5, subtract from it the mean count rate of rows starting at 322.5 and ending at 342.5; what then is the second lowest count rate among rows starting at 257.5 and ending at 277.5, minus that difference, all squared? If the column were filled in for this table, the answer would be 231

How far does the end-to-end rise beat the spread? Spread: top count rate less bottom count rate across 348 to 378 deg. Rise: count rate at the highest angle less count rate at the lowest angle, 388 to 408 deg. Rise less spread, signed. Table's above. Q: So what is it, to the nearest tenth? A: -0.5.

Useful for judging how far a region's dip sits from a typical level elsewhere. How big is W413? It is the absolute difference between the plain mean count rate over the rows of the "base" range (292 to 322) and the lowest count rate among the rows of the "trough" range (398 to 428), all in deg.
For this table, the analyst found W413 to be 1.4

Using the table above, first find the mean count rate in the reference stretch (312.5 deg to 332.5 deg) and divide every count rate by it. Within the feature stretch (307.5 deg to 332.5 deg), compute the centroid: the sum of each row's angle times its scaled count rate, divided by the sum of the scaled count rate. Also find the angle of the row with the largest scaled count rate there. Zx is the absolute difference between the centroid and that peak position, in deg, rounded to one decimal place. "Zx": 9.9 deg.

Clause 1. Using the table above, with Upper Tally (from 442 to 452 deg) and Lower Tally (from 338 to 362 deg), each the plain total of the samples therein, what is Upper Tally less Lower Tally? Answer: -49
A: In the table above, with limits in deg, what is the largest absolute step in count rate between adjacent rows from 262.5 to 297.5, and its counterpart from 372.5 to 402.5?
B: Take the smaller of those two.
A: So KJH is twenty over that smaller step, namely 34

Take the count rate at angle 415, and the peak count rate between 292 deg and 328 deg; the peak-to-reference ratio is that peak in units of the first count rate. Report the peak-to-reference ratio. 0.91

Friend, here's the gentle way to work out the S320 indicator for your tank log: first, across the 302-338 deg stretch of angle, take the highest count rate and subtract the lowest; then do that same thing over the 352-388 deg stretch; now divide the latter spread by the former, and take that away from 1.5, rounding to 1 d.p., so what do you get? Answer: 0.8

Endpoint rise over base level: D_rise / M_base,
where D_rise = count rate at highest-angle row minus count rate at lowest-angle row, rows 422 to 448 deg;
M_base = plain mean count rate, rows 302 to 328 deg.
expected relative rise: 0.013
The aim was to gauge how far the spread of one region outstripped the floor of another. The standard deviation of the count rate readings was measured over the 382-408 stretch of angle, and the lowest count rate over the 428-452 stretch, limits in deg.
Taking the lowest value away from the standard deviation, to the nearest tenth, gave -16.5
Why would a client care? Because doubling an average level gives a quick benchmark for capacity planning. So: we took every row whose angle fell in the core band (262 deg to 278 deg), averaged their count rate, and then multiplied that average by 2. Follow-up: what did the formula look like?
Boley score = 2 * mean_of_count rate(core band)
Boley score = 33.3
